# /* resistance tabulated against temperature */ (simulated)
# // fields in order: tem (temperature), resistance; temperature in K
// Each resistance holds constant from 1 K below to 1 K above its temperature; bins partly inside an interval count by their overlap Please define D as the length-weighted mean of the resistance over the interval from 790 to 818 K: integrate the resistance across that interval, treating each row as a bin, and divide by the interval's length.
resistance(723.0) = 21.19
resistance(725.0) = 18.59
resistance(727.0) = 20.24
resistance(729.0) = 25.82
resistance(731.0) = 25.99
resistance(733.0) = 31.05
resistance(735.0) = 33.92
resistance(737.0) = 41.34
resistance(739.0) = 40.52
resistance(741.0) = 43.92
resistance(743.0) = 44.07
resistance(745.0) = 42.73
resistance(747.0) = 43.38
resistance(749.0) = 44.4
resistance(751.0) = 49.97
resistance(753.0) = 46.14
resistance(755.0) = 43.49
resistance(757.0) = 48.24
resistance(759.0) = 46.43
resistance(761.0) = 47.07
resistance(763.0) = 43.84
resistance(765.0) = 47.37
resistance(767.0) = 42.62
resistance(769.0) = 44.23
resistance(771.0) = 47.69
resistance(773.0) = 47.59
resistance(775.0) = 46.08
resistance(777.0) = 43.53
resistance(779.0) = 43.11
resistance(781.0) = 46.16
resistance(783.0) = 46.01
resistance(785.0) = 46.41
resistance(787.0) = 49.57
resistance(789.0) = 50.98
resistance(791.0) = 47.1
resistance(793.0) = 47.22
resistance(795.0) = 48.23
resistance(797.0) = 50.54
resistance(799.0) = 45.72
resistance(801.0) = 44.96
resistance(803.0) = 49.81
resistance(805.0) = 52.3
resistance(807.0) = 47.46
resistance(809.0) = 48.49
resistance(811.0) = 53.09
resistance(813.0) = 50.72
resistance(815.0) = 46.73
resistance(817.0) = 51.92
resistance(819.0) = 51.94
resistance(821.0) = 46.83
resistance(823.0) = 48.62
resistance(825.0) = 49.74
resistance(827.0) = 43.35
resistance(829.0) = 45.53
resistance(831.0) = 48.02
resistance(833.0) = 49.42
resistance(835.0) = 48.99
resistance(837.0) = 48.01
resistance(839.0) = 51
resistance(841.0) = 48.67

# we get 48.9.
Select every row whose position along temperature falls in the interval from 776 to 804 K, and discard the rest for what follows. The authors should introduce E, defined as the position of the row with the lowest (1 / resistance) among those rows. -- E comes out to 789.0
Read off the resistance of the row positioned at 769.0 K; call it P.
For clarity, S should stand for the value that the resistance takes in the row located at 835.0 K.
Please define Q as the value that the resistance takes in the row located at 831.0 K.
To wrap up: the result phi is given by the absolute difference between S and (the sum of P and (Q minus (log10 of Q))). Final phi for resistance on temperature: 42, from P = 44.23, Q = 48.02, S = 48.99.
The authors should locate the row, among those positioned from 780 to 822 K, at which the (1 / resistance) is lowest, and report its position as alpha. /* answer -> 811.0 K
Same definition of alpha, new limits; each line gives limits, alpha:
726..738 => 737.0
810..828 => 811.0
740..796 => 789.0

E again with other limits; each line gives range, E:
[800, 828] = 811.0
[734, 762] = 751.0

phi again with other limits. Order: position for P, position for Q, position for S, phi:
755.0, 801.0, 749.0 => 42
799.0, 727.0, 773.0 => 17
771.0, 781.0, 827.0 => 49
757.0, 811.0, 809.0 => 51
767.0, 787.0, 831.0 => 42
